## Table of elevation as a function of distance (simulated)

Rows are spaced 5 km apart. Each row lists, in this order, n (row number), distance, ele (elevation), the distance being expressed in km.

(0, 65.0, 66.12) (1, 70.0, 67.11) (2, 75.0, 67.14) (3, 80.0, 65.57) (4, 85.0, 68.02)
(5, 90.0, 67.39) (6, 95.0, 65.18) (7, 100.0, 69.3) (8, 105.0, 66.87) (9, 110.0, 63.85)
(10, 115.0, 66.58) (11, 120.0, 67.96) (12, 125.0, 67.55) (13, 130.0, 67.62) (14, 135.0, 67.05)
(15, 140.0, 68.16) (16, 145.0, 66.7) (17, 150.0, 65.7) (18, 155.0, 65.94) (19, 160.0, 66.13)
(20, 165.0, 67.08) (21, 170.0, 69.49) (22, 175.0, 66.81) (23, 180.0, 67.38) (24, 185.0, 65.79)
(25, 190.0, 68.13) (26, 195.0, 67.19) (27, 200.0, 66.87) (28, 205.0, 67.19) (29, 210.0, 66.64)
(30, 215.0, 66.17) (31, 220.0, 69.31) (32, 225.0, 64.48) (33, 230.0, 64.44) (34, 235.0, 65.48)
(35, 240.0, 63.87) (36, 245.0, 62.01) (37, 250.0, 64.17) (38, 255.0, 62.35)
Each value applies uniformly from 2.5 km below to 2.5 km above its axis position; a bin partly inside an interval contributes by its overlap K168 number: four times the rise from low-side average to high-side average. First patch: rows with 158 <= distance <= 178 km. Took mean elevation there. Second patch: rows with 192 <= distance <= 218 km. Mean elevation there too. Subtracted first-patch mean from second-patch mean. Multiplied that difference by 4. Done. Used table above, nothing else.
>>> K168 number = -2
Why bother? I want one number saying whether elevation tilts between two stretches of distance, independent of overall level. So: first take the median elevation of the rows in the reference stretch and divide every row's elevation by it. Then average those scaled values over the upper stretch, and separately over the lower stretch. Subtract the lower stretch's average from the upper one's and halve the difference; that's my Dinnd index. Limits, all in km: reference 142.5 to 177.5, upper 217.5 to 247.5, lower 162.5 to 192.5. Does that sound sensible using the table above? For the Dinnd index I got -0.019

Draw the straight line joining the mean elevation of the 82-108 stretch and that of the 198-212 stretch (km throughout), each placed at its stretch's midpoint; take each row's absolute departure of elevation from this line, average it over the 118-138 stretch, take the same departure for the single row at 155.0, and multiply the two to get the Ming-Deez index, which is 0.5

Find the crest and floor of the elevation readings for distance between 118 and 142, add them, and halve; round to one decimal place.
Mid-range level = 67.6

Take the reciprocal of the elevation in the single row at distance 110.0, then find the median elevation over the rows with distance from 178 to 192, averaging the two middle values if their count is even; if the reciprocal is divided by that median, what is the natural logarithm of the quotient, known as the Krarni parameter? -8.37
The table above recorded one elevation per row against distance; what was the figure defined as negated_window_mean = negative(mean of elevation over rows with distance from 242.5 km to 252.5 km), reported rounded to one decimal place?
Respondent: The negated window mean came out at -63.1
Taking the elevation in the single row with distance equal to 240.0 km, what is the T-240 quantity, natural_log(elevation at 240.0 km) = 4.16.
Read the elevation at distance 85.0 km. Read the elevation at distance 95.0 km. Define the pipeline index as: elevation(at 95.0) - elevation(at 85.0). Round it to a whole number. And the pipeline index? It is -3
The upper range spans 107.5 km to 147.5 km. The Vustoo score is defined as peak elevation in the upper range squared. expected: 4646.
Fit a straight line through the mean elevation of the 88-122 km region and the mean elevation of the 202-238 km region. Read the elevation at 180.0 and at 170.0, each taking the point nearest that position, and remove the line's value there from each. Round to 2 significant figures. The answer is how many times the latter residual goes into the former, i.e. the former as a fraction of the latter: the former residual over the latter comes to 0.32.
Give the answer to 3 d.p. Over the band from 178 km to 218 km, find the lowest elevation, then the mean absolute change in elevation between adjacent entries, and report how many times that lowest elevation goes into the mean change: 0.014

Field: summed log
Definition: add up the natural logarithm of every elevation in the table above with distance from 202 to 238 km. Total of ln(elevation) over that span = 29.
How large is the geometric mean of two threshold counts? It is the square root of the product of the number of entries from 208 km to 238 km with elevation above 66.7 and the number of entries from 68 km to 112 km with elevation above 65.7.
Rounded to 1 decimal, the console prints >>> 2.4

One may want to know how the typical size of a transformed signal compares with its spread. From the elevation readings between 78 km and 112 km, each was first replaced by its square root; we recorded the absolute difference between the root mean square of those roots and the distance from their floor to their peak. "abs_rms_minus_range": 7.83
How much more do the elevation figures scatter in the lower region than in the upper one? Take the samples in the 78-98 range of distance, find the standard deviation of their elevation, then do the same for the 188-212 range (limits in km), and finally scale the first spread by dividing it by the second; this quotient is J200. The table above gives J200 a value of 2.4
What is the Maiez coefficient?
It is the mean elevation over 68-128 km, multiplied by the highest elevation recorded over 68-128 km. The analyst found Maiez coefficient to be 4635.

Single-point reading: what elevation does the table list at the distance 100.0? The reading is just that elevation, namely 69.3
